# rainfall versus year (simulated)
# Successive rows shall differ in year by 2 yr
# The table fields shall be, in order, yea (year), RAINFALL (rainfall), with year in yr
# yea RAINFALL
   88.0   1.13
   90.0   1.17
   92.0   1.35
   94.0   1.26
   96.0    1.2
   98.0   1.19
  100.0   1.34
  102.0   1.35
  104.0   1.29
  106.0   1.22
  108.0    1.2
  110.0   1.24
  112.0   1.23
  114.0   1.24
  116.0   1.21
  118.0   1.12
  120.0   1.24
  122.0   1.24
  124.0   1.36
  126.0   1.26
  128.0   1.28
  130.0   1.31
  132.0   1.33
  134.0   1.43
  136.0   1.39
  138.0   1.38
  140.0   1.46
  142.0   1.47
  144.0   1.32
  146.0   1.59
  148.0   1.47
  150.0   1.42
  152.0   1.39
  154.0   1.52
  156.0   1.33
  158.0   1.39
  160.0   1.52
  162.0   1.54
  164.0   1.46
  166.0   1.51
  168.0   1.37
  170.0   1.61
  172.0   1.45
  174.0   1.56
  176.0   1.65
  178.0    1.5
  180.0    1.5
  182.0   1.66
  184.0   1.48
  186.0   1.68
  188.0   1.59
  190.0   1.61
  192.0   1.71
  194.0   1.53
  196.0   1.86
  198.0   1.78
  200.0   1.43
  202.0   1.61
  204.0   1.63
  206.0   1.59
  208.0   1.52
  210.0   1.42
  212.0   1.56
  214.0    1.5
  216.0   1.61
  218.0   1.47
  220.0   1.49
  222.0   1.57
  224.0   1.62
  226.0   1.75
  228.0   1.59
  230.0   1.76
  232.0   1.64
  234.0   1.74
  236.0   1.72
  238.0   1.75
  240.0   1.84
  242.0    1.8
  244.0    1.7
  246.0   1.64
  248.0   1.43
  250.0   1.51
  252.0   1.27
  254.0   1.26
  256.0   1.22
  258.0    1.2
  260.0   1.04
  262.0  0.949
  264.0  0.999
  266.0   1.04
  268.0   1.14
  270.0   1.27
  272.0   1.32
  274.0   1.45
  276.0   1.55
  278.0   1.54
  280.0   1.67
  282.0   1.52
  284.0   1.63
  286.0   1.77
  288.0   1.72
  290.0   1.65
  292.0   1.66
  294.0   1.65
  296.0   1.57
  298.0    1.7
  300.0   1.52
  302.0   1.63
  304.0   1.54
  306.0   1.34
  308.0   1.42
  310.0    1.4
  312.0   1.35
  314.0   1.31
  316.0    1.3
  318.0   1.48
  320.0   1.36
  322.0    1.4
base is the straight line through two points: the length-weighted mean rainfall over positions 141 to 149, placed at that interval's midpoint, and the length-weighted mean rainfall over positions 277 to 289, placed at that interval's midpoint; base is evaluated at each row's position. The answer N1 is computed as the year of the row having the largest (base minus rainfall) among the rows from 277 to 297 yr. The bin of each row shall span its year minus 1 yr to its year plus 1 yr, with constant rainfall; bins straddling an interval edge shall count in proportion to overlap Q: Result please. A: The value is 282.0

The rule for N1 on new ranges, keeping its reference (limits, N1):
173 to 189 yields 184.0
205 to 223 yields 210.0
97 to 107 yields 98.0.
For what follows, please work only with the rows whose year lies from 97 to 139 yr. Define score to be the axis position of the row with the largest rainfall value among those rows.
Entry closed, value 134.0 yr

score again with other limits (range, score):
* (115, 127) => 124.0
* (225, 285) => 240.0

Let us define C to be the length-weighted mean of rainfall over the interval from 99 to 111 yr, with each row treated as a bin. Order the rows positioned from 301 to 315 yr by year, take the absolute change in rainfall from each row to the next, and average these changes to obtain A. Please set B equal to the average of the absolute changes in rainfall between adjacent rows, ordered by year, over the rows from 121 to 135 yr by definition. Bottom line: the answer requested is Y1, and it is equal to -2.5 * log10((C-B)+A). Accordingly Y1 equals -0.28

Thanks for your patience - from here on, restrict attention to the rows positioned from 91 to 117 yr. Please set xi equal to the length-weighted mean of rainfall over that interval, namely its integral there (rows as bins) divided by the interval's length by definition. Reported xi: 1.26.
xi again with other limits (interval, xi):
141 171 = 1.46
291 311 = 1.54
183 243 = 1.63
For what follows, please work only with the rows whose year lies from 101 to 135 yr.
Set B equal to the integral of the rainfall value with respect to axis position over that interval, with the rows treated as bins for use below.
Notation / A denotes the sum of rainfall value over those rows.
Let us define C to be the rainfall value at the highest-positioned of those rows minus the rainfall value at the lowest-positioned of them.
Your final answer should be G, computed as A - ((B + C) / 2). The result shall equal -0.04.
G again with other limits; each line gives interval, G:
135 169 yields 0.01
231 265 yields 0.32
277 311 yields 0.07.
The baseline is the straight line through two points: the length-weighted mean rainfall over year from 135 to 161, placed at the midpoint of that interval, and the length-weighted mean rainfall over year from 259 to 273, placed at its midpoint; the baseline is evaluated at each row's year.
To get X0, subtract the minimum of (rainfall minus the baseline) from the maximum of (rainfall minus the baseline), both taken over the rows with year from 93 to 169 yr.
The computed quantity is 0.5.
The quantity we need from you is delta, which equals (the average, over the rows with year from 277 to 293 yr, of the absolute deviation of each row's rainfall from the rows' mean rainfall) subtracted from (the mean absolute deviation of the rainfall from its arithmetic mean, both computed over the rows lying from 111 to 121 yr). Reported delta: -0.03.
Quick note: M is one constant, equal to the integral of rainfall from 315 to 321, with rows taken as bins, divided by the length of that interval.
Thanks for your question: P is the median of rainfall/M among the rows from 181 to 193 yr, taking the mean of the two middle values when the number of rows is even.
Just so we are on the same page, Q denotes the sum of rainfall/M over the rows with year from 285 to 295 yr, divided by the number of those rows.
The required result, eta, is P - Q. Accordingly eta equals -0.04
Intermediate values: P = 1.18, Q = 1.22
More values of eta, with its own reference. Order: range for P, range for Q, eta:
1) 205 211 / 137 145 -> 0.08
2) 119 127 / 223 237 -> -0.32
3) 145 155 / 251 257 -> 0.16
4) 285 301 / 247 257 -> 0.23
